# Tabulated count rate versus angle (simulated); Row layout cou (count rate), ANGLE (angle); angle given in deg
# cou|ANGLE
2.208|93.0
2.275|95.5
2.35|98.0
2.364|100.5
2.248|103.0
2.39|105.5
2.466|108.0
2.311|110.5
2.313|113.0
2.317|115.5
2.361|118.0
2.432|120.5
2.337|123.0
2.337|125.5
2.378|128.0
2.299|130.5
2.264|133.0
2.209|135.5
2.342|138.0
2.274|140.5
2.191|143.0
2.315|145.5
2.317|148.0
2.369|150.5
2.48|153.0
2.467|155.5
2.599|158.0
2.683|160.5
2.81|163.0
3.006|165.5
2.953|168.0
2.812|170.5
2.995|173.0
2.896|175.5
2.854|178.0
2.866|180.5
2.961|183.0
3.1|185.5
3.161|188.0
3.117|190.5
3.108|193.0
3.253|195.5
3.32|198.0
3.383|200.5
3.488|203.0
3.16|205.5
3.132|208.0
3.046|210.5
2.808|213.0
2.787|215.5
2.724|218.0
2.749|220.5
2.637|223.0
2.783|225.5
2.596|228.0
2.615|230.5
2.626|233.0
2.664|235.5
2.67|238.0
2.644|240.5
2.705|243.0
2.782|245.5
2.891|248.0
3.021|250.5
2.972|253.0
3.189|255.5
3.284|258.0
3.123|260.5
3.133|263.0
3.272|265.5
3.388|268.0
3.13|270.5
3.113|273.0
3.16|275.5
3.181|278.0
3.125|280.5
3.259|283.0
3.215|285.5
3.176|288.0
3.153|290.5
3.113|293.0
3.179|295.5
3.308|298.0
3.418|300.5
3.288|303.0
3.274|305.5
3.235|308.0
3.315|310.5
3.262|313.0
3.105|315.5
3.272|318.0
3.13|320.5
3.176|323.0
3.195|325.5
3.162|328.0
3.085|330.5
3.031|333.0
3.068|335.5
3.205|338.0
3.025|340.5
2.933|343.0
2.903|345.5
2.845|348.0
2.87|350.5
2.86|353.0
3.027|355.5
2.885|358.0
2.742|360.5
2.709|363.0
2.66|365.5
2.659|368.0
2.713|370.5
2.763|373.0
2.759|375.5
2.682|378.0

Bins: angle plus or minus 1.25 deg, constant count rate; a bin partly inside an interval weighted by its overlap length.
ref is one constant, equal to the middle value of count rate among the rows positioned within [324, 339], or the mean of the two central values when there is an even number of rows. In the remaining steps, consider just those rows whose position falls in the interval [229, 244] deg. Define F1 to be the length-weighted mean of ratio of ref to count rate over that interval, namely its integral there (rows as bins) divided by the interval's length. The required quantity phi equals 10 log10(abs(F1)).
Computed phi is 0.71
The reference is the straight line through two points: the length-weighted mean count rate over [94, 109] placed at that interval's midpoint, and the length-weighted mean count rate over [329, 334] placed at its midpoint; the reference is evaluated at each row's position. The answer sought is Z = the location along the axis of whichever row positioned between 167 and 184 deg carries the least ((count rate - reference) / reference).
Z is 170.5 deg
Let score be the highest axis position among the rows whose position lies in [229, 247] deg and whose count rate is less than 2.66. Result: 240.5 deg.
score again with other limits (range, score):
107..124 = 123.0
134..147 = 145.5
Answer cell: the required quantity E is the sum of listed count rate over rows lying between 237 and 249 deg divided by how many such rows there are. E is 2.74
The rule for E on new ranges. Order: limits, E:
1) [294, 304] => 3.30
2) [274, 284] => 3.18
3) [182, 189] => 3.07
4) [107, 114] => 2.36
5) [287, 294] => 3.15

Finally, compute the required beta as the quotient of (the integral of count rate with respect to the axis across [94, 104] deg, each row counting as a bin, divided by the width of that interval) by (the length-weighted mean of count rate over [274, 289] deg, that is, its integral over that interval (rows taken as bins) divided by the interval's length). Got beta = 0.72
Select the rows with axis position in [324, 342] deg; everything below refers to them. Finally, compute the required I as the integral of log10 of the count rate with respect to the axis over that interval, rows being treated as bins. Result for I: 8.9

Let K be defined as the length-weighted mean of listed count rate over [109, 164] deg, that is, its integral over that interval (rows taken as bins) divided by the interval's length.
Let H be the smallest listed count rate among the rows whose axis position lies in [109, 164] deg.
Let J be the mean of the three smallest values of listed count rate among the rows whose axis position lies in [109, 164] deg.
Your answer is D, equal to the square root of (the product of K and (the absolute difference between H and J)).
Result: 0.27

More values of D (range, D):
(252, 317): 0.54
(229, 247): 0.19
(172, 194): 0.23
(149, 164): 0.42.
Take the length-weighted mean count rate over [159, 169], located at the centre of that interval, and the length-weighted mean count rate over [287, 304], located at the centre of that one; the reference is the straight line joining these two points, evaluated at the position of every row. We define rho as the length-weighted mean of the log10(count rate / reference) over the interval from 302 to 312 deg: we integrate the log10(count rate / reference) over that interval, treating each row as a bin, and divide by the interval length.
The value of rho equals 0.001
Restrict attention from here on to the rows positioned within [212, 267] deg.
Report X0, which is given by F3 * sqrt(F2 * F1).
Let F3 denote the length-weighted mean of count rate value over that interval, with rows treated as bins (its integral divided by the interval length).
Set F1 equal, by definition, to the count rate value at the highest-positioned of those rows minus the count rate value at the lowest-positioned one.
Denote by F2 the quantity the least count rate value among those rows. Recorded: 3.1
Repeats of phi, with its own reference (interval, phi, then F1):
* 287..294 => -0.03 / 0.99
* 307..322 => -0.13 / 0.97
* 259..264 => -0.02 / 1.00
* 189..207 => -0.18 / 0.96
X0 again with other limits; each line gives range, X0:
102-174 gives 3.1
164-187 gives 1.5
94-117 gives 0.7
